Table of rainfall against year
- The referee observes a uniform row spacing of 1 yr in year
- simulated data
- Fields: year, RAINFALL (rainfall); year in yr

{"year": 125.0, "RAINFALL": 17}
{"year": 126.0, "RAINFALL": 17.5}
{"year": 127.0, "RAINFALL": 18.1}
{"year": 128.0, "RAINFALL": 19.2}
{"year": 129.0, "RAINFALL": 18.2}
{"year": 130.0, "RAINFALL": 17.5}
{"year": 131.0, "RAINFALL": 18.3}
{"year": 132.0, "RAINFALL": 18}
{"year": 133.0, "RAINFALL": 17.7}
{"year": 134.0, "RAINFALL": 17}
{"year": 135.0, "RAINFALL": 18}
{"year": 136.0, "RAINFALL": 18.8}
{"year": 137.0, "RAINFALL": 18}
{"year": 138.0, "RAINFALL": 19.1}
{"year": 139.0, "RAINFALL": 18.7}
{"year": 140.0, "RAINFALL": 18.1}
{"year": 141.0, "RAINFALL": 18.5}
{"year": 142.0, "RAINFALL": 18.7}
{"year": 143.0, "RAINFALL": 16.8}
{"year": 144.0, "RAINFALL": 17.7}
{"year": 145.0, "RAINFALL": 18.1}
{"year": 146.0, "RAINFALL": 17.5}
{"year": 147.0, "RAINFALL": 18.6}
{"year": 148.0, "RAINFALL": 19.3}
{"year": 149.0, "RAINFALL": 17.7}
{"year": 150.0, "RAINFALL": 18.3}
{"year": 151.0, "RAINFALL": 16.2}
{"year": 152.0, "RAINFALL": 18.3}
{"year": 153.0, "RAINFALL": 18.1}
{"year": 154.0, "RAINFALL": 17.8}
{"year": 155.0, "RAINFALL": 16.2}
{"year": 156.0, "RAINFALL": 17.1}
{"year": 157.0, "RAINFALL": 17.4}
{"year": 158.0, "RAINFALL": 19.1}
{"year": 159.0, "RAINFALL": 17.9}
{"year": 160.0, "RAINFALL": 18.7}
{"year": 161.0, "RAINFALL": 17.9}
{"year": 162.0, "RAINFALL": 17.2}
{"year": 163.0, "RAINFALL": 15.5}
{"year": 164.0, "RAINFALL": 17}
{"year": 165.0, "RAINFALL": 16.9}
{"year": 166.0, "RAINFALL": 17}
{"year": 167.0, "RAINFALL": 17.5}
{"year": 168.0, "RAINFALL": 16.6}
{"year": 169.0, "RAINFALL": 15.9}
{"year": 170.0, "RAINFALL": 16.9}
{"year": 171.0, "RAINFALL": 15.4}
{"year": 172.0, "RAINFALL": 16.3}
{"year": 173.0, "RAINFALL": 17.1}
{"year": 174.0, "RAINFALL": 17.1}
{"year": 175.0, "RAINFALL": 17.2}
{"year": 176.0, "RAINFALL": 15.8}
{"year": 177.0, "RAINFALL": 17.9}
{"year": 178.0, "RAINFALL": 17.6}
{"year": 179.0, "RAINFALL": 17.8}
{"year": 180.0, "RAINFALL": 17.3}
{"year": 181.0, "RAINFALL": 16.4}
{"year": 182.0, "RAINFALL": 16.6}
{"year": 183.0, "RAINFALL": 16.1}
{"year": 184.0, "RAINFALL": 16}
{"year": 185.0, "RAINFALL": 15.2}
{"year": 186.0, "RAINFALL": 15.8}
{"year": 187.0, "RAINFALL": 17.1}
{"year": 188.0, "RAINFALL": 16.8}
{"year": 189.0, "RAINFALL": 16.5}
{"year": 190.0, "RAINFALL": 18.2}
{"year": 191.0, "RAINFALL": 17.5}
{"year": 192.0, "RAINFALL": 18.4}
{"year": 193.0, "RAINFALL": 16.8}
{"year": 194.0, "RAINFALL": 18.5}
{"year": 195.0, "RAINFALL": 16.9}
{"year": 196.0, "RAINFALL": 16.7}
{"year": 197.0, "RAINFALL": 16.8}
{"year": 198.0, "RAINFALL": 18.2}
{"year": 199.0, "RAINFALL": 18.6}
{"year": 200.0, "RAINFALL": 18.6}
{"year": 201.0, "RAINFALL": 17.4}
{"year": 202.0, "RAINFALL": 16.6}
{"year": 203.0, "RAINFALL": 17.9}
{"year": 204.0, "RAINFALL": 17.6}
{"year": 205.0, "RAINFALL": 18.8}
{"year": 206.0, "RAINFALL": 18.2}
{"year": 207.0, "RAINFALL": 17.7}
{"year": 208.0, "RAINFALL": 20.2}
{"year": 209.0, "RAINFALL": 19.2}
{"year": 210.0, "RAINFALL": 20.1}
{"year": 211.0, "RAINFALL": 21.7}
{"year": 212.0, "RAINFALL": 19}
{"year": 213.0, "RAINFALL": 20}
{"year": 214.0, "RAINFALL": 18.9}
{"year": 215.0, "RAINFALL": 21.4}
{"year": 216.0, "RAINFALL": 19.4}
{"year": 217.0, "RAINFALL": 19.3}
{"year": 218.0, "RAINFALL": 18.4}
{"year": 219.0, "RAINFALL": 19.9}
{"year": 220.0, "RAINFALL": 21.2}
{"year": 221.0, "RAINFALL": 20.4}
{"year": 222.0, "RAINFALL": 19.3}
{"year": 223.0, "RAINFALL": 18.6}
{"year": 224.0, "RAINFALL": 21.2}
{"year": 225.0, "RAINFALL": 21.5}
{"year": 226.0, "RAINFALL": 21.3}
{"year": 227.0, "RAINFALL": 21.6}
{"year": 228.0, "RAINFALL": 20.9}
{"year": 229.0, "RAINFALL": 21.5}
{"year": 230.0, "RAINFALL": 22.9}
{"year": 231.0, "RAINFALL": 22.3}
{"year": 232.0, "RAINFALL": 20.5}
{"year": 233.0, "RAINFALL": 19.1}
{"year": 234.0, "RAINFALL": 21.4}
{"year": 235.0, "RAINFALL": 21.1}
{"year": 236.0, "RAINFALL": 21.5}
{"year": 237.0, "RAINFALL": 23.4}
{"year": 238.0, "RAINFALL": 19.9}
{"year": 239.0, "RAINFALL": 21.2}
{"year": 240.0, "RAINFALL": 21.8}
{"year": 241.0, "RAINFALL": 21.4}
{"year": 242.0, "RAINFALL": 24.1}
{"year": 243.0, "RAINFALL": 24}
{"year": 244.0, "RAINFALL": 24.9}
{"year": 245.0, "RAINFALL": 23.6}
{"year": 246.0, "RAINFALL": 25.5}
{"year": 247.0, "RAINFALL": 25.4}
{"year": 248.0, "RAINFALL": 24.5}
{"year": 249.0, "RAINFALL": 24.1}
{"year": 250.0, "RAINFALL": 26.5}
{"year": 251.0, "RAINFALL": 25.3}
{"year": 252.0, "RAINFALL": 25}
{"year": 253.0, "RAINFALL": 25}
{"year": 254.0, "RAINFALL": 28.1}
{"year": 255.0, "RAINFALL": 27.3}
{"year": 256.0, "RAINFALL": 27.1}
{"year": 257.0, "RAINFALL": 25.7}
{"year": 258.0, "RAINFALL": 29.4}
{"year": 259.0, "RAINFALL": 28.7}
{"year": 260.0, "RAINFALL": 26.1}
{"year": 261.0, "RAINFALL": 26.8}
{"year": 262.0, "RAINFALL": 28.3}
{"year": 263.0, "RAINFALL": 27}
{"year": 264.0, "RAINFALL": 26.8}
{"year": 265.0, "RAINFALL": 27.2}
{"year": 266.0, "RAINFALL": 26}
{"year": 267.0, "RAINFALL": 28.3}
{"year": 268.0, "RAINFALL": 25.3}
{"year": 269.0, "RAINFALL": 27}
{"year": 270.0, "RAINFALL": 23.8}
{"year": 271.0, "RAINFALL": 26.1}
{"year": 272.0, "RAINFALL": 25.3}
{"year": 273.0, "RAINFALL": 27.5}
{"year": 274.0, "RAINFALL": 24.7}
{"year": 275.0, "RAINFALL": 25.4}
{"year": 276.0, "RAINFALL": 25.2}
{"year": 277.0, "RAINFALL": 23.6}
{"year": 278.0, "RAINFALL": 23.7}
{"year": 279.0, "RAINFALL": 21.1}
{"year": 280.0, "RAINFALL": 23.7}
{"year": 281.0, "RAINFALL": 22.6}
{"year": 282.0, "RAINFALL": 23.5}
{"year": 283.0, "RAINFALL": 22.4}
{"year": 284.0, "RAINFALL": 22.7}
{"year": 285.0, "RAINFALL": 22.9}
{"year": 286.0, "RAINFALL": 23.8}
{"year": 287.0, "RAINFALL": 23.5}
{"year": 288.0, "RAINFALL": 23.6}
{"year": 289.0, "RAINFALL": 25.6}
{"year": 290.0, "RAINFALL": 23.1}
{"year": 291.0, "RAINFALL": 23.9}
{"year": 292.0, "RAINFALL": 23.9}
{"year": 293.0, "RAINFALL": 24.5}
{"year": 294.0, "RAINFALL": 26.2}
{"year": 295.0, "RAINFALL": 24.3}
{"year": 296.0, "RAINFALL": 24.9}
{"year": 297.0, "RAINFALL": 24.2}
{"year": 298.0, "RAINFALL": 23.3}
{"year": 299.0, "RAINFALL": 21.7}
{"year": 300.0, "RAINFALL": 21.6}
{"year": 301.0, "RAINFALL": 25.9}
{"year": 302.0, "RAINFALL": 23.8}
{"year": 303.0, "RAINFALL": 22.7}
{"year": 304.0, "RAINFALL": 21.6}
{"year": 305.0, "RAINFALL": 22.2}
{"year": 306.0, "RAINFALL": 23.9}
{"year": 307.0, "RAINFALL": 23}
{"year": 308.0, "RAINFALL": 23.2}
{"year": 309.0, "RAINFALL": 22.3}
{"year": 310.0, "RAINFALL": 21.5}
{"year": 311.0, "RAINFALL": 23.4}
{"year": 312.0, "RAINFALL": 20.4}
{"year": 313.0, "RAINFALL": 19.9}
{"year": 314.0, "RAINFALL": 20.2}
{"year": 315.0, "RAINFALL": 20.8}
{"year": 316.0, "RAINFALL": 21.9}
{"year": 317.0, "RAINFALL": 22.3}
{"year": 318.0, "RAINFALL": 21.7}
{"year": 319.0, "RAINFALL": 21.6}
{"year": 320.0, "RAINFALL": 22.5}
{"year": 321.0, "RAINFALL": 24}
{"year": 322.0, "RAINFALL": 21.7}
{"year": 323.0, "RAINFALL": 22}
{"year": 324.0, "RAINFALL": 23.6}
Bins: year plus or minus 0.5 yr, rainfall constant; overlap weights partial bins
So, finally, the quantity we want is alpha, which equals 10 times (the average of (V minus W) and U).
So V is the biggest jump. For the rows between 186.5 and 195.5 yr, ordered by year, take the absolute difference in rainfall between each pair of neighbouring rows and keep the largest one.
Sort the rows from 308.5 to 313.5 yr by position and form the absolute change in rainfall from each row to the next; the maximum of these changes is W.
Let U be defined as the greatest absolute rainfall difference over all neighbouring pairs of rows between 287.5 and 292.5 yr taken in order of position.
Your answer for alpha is 6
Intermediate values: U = 2.50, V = 1.70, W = 3.0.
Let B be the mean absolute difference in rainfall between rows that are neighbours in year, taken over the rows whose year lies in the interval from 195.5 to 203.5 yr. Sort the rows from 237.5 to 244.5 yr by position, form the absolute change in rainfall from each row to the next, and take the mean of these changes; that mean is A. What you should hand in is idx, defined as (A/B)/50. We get 0.0269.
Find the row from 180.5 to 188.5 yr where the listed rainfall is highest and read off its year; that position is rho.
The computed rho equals 187.0 yr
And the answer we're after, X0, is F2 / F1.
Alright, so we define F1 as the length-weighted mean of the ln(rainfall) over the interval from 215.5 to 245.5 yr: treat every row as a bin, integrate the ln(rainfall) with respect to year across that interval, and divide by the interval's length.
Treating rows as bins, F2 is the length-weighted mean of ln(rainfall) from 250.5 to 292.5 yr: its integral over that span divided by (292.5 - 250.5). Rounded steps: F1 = 3.05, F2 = 3.2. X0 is 1.06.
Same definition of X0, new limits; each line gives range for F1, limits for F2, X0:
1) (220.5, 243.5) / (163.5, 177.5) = 0.92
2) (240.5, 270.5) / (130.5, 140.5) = 0.89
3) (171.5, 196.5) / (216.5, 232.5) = 1.07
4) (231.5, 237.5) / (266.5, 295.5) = 1.05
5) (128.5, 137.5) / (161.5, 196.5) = 0.98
